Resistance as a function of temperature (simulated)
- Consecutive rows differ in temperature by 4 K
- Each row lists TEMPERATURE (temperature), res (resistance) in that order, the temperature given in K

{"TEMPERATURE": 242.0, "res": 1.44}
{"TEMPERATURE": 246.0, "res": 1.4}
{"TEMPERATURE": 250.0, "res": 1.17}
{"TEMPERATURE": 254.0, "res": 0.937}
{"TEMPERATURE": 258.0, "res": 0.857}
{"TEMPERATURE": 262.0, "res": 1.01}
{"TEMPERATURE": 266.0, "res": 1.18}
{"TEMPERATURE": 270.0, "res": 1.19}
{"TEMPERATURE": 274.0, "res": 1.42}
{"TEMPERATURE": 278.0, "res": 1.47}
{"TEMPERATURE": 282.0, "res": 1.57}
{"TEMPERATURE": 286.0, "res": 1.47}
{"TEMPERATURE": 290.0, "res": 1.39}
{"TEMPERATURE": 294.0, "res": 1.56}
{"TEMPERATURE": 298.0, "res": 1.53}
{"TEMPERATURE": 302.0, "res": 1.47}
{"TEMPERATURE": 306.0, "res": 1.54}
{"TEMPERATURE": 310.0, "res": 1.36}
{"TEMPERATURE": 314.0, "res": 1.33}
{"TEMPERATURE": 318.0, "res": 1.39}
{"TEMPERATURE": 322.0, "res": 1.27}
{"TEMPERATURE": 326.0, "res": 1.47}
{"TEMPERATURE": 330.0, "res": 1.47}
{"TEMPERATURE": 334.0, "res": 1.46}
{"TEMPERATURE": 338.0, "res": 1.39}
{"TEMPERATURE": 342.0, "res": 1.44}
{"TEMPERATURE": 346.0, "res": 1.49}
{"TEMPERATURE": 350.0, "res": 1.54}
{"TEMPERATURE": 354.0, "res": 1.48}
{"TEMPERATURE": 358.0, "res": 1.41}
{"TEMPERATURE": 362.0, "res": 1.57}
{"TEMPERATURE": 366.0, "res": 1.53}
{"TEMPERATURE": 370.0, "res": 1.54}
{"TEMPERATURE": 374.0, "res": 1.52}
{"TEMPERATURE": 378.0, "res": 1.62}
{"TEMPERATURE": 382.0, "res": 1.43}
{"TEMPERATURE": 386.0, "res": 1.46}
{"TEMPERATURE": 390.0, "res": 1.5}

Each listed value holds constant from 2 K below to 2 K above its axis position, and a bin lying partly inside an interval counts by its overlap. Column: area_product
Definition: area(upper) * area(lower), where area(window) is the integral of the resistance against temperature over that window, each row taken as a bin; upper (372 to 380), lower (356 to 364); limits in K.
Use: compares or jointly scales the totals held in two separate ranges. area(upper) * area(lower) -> 150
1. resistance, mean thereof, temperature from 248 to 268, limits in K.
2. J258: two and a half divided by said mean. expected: 2.43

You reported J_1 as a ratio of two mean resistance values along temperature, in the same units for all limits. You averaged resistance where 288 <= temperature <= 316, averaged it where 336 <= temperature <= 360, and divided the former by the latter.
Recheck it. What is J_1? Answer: 1.00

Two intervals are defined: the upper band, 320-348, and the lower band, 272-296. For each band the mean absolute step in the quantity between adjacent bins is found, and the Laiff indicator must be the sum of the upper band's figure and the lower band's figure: 0.163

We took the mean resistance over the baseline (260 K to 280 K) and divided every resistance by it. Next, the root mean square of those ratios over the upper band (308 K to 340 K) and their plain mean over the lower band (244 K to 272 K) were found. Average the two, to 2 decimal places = 1.00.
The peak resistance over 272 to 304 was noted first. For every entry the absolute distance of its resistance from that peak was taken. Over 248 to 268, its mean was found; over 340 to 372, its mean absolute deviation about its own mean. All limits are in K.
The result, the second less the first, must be -0.49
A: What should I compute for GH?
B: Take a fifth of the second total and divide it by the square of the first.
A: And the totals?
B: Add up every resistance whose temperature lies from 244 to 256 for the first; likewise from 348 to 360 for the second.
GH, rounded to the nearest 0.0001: 0.0720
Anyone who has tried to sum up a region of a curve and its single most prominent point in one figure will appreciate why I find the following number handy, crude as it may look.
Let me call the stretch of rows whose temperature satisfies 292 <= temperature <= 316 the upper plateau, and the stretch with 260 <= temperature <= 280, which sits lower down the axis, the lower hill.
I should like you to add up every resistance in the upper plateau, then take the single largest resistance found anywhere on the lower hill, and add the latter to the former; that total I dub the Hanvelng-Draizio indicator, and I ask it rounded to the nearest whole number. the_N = 10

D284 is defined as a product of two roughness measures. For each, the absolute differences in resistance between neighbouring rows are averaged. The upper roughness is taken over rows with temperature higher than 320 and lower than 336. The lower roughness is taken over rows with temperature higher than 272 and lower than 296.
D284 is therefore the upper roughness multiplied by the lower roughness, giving 0.0070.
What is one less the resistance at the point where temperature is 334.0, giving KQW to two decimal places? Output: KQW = -0.46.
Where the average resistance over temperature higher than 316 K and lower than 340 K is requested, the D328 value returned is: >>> 1.408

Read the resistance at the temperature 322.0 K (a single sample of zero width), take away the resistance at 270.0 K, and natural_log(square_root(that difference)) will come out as -1.3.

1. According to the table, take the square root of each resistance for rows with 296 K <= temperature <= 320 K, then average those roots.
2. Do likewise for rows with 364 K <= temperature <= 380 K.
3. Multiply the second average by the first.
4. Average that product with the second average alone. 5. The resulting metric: 1.37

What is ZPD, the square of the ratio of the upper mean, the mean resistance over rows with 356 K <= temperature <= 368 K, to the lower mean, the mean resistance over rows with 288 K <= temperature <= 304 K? 1.02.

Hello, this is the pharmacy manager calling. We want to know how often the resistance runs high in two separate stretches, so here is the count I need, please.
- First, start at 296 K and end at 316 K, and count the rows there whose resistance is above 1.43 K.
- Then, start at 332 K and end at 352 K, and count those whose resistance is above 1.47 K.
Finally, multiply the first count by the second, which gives 6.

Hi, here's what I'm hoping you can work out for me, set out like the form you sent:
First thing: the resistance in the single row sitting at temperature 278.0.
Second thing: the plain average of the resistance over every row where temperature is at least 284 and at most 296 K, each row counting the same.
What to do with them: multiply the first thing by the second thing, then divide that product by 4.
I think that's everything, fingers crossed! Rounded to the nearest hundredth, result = 0.54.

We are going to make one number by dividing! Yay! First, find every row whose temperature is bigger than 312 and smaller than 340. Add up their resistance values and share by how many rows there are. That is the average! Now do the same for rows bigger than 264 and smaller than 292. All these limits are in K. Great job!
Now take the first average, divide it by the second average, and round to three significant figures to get 1.01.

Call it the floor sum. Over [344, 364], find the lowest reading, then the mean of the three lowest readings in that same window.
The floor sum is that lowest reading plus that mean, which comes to 2.87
